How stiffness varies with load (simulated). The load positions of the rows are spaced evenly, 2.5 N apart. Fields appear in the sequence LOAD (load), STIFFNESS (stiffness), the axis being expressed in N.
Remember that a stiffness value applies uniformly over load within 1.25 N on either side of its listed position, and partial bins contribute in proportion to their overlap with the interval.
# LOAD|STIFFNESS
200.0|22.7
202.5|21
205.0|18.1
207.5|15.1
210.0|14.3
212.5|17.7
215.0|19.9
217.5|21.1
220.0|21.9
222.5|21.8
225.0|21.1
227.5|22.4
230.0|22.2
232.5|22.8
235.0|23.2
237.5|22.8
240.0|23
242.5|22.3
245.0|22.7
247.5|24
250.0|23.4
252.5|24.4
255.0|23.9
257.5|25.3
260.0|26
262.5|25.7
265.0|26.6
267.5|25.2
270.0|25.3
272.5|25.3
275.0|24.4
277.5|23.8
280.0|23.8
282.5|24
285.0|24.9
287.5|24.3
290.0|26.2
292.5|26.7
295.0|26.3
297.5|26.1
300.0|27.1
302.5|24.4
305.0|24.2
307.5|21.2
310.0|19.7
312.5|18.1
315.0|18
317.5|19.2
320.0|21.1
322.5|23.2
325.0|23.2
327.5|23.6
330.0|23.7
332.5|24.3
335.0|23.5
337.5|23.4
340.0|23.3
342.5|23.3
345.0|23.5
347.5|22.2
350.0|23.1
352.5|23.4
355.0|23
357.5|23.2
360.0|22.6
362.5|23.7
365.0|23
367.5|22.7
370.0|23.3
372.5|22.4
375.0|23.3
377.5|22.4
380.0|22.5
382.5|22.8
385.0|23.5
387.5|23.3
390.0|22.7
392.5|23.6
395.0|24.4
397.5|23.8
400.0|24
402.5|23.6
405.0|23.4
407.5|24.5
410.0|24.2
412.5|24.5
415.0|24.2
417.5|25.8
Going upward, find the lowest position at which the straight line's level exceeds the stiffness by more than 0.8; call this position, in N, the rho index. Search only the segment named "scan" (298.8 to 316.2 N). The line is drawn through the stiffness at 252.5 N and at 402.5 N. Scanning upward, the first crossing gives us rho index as 307.5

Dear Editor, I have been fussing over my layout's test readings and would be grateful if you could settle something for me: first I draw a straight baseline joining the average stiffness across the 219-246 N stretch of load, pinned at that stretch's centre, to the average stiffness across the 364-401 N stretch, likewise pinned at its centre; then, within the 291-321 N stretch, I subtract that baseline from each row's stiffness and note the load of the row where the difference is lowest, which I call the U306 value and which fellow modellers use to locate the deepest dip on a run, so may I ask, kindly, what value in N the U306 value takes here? 315.0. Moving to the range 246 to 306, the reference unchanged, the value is 250.0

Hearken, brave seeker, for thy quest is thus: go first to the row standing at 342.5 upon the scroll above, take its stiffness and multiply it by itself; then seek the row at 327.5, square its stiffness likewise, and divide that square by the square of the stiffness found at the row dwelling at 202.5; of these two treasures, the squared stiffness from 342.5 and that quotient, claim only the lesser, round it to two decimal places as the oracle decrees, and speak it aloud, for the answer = 1.26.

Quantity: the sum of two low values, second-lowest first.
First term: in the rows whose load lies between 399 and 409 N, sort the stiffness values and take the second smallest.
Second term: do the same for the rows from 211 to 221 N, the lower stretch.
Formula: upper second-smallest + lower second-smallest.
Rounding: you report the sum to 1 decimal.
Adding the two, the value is 43.5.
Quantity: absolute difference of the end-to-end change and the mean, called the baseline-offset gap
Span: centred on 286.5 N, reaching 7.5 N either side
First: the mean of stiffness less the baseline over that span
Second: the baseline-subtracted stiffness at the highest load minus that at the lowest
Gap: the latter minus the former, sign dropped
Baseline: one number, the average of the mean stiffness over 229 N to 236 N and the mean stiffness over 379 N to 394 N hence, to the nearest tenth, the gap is 0.8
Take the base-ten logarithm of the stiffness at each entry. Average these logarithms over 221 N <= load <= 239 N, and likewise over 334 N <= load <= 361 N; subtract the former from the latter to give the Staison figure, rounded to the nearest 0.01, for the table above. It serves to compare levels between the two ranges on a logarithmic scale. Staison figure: 0.02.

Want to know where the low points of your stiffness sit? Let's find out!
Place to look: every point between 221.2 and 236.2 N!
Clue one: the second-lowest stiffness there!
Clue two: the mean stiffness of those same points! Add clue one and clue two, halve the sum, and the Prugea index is 22.0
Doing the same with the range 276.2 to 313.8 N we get 21.9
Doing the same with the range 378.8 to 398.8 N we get 23.0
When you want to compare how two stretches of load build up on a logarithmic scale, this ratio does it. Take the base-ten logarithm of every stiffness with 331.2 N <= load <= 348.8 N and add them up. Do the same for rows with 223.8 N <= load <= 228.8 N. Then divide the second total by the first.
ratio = 0.28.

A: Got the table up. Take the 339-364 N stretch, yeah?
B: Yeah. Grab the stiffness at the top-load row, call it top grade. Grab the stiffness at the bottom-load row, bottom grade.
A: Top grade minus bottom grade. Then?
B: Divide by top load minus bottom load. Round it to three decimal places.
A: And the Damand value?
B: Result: 0.018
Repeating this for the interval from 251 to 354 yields -0.010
